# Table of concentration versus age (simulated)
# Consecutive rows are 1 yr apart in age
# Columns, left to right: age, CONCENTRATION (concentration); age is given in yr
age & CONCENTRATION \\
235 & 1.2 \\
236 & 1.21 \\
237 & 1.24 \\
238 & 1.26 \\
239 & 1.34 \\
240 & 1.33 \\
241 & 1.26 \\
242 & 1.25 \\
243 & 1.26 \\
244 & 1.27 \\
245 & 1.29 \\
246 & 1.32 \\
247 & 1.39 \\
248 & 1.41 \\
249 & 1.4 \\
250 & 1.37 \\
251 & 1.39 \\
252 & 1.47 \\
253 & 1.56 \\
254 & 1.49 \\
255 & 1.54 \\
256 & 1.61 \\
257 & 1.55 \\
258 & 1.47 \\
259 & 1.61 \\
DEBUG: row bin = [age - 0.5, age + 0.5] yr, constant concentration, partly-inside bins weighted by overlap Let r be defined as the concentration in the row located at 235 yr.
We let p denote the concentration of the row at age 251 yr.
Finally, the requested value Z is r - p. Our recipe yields -0.19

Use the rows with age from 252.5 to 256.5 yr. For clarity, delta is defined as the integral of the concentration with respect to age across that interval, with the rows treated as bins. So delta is 6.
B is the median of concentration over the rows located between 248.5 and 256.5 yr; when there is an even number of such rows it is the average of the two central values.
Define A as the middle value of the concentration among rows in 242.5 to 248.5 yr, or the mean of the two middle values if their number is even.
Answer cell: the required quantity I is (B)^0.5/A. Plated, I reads 0.93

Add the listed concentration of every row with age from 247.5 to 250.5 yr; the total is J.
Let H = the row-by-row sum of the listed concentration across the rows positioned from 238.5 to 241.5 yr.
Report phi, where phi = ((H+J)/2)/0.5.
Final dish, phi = 8.11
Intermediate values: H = 3.9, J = 4.2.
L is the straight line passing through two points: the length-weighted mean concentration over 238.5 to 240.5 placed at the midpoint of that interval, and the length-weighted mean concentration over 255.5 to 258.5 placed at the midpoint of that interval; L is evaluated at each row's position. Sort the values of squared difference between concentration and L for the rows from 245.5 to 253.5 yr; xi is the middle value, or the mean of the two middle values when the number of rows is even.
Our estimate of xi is 0.003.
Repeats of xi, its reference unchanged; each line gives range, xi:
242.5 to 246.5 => 0.013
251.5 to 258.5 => 0.000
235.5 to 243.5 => 0.006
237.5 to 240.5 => 0.000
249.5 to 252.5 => 0.007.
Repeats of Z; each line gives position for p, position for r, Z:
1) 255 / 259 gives 0.07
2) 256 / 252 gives -0.14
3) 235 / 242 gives 0.05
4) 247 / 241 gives -0.13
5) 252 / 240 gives -0.14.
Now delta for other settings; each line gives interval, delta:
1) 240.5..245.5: 6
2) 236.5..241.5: 6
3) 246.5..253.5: 10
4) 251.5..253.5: 3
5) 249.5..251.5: 3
